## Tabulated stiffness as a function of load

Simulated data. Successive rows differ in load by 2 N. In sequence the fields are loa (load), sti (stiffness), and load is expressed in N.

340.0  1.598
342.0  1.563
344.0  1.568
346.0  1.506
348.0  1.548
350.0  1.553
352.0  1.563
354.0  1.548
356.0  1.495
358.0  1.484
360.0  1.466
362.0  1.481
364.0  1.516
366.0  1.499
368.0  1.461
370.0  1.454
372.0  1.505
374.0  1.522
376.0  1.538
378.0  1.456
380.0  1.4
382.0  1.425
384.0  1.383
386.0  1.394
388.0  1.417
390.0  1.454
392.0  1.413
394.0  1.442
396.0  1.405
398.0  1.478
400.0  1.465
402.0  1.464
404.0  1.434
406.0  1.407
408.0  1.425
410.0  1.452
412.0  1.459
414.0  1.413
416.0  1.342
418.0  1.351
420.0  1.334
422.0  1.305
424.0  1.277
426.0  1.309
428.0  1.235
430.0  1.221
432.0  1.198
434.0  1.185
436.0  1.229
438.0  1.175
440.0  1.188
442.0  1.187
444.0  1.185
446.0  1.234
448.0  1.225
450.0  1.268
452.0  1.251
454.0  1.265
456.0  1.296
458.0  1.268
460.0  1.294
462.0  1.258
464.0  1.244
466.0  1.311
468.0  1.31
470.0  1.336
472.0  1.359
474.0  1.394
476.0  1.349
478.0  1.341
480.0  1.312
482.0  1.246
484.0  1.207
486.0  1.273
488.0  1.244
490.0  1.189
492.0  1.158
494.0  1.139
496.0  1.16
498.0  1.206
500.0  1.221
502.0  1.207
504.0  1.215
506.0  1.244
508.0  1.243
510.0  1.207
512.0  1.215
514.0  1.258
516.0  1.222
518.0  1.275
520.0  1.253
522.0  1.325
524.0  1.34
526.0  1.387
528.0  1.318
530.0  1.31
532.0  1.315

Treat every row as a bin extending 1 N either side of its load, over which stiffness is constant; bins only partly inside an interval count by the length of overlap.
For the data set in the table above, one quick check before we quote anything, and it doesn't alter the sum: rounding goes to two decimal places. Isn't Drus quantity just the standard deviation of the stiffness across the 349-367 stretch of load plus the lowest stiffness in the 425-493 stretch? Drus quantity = 1.19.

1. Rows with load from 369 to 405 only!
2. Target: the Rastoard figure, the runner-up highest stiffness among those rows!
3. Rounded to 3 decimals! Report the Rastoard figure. 1.522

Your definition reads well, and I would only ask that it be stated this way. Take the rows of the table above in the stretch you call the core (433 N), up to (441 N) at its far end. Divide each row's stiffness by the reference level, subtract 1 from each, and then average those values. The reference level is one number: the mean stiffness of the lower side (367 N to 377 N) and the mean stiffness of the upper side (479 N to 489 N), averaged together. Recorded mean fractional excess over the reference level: -0.13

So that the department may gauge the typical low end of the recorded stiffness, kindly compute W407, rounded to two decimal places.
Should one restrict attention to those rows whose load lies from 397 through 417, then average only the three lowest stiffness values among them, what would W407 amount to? 1.39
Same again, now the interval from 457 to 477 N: 1.26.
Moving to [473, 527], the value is 1.15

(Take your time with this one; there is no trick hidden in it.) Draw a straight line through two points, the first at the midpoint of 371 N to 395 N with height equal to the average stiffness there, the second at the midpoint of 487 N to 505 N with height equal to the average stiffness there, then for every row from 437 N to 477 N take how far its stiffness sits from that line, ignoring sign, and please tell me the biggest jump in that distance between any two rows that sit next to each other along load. 0.053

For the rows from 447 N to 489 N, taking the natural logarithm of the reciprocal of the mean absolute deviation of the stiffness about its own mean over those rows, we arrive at 3.2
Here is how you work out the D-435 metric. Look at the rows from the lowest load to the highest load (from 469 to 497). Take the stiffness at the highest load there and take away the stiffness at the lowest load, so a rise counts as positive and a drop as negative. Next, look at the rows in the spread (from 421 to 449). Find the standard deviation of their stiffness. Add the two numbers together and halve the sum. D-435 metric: -0.07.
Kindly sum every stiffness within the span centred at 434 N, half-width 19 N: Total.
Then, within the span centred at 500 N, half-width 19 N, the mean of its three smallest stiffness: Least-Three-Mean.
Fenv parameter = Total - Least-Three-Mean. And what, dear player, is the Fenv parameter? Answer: 22.5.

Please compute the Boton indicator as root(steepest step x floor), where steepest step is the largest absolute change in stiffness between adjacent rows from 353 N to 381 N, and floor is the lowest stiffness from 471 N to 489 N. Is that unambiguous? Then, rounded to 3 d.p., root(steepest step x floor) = 0.315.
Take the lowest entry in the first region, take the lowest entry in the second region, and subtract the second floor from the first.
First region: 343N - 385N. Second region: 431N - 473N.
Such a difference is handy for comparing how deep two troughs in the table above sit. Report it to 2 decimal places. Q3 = 0.21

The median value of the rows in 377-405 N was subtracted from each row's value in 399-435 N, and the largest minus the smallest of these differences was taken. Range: 0.28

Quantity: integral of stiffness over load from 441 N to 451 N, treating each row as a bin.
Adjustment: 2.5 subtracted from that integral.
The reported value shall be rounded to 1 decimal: 9.7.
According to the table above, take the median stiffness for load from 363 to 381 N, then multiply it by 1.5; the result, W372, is 2.2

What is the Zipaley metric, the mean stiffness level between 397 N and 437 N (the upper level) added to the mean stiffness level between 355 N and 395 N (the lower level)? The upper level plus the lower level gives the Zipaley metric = 2.81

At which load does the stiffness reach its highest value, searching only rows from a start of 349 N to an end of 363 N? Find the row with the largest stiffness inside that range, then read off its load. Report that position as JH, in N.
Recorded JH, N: 352.0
